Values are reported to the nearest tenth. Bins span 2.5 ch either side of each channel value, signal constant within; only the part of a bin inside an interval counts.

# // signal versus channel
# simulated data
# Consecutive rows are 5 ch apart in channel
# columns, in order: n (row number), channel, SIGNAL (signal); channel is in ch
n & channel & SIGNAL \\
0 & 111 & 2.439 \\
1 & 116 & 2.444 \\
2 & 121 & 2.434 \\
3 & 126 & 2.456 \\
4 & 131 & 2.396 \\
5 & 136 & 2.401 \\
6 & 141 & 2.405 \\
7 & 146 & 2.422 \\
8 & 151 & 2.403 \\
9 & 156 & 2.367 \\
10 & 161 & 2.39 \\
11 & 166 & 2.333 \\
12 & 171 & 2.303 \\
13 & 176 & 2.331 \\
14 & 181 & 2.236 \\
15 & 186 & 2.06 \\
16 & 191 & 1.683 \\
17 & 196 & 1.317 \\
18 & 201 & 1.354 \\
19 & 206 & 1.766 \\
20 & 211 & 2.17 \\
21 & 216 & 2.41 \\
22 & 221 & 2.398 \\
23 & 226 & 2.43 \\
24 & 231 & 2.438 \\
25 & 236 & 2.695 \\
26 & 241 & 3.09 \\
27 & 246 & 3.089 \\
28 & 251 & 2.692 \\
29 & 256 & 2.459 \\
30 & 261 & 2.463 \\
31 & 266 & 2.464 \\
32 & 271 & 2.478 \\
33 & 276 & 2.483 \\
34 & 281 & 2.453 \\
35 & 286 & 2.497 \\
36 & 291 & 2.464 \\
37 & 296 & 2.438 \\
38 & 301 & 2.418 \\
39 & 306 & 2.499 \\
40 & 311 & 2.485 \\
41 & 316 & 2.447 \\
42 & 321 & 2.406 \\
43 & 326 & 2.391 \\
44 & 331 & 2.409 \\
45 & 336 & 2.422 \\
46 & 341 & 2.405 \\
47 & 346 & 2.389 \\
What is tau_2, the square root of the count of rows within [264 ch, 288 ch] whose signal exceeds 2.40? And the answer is 2.2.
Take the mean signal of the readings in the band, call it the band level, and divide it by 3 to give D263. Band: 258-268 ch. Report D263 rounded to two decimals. 0.82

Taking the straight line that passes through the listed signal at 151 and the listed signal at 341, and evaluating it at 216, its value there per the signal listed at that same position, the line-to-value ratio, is 1.00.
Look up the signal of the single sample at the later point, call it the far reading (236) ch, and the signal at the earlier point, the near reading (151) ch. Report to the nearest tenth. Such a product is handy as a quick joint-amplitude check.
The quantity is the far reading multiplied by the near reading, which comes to 6.5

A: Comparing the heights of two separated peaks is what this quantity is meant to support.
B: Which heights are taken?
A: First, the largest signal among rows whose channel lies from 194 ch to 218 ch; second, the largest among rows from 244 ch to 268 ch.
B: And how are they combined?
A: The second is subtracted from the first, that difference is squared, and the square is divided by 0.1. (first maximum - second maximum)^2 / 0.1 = 4.61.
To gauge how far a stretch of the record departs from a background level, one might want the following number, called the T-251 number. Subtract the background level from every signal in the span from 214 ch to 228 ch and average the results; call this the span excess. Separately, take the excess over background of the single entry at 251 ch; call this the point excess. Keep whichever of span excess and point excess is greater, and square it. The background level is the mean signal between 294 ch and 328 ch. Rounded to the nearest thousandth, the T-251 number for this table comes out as 0.063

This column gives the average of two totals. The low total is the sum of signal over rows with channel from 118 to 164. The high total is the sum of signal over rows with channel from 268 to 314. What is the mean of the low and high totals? 21.9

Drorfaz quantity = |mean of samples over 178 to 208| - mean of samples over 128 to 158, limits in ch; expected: -0.7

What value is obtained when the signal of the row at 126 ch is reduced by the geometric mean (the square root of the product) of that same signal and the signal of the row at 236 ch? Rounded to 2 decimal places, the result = -0.12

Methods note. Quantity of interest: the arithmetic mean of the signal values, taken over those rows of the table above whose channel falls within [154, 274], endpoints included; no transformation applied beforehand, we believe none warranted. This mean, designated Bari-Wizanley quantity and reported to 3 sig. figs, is 2.31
